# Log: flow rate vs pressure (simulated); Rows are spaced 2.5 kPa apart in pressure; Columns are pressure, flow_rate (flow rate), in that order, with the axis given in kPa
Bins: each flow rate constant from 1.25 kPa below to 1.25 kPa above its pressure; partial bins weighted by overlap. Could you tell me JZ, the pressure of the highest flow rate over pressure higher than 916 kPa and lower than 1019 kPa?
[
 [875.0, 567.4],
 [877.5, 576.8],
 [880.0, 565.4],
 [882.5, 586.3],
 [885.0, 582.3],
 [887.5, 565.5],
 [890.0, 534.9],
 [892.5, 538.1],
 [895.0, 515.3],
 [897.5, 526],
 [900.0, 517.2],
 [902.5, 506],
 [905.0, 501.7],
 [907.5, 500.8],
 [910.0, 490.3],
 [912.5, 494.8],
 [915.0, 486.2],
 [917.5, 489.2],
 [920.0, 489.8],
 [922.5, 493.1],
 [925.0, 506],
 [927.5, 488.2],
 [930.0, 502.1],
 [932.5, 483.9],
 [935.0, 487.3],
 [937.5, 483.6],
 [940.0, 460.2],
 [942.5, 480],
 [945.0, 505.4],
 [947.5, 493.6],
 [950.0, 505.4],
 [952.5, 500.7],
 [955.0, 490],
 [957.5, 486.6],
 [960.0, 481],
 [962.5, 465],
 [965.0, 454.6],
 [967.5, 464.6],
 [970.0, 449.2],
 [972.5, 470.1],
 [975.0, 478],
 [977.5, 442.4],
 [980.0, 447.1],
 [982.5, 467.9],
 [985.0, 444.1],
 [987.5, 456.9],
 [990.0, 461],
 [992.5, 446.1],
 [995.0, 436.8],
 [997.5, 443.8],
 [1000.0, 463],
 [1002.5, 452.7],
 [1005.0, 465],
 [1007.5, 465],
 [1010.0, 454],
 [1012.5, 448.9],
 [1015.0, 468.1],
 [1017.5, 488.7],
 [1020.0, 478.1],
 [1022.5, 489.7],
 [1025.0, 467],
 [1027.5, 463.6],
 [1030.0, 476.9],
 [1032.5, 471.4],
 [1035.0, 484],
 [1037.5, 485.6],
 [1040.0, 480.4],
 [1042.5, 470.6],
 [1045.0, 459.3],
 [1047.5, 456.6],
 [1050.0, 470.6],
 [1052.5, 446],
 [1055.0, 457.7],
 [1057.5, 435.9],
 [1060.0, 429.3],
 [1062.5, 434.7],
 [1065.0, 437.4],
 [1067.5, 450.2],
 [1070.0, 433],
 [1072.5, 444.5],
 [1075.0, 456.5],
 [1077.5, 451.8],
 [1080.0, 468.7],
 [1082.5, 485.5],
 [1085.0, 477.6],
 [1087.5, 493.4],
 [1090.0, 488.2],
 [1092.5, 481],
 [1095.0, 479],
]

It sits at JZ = 925.0 kPa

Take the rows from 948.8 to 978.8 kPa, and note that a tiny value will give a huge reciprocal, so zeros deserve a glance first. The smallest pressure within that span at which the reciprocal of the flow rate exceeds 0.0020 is 955.0 kPa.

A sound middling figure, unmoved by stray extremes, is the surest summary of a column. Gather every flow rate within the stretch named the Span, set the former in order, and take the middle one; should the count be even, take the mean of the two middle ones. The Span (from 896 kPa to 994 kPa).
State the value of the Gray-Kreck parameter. 487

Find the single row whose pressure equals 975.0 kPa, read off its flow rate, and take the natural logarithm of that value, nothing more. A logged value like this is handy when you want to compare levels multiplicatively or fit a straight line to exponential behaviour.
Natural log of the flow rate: 6.170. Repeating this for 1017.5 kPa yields 6.192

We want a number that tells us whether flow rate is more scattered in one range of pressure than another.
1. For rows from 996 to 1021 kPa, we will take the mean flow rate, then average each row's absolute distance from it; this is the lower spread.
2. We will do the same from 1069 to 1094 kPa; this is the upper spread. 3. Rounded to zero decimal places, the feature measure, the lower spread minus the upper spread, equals -7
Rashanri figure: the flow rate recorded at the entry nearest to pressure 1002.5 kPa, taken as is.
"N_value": 452.7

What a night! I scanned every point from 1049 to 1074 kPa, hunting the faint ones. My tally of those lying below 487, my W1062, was 10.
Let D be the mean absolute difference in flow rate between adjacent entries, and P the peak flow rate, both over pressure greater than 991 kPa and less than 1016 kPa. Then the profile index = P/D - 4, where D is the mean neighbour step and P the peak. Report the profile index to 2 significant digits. 41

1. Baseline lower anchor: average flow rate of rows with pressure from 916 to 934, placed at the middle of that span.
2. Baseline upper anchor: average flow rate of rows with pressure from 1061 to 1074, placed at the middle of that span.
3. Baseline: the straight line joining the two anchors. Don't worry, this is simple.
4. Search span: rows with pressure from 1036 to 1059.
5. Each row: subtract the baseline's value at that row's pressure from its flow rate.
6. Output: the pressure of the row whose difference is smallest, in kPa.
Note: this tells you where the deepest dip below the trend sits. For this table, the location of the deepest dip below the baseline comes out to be 1057.5 kPa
